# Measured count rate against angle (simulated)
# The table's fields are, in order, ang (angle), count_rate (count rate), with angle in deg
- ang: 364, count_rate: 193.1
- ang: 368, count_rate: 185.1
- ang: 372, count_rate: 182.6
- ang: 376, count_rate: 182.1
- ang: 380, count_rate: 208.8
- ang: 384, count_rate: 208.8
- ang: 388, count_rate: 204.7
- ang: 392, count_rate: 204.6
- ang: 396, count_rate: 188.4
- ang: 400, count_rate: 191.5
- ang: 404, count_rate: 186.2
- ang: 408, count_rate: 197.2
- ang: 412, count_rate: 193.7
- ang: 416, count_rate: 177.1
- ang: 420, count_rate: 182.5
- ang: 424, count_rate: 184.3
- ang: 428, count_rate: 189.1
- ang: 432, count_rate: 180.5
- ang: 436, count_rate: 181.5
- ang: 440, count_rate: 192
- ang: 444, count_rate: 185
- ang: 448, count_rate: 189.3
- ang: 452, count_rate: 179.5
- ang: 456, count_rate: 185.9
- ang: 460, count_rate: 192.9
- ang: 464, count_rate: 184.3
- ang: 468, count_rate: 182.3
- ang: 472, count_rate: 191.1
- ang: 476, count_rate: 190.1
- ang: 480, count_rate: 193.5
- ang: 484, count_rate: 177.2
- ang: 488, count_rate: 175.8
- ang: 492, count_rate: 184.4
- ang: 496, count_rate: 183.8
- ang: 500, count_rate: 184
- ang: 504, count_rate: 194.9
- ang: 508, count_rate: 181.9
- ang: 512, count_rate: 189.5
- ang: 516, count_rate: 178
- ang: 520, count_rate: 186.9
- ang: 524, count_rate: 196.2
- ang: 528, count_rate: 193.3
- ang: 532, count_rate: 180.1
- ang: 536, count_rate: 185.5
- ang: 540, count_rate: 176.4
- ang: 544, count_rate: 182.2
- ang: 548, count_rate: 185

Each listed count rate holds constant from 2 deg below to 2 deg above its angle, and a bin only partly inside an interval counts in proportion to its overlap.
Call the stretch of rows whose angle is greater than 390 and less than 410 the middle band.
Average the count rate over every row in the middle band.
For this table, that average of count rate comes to 193.6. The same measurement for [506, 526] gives 186.5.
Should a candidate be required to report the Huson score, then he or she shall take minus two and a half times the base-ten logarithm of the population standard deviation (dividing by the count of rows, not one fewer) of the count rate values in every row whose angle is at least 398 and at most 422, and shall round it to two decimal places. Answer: -2.09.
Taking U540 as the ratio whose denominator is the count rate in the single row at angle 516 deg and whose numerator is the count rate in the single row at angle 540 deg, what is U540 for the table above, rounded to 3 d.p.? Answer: 0.991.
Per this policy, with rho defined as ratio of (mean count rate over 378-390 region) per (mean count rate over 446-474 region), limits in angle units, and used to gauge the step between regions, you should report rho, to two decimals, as 1.11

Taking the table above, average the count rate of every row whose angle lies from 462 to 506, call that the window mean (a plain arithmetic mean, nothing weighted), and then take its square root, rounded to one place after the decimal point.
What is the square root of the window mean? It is 13.6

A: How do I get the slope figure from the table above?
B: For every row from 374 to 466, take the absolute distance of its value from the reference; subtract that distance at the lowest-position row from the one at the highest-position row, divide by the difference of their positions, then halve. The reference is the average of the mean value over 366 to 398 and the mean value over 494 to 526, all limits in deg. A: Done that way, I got -0.01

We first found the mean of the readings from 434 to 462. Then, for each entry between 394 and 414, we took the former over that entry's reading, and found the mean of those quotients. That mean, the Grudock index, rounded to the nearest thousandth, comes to 0.975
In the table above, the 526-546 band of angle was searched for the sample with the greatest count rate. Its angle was 528 deg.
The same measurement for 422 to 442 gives 440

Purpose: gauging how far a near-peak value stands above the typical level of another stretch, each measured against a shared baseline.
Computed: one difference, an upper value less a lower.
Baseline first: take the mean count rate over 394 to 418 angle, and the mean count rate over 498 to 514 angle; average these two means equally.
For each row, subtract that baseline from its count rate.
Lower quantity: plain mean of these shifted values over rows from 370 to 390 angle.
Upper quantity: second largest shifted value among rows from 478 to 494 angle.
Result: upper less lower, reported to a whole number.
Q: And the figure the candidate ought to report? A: -13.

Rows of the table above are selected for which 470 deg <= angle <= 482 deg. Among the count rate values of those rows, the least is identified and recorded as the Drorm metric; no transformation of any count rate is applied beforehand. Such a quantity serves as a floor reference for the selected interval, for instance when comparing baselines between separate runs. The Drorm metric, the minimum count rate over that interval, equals 190.1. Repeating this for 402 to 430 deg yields 177.1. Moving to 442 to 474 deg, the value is 179.5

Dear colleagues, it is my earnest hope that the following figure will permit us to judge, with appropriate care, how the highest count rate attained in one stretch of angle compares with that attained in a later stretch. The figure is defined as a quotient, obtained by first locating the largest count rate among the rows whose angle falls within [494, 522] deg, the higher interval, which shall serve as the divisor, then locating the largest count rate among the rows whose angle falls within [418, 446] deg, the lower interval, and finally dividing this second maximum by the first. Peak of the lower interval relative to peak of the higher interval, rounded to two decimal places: 0.99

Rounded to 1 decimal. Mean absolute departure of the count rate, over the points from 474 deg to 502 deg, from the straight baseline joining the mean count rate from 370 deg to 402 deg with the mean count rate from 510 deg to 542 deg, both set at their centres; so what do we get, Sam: 5.9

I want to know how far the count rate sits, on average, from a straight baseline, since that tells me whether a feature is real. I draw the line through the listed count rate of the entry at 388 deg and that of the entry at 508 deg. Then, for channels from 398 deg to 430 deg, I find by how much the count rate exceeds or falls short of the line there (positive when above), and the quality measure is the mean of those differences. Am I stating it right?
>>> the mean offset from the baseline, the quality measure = -12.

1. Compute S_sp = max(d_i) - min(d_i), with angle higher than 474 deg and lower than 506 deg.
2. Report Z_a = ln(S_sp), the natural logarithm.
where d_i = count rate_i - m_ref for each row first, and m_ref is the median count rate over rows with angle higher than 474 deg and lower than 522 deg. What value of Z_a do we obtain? 2.95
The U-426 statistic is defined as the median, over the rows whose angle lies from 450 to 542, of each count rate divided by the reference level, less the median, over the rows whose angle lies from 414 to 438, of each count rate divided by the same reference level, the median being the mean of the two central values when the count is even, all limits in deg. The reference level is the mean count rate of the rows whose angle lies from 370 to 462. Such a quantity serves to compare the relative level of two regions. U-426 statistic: 0.013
